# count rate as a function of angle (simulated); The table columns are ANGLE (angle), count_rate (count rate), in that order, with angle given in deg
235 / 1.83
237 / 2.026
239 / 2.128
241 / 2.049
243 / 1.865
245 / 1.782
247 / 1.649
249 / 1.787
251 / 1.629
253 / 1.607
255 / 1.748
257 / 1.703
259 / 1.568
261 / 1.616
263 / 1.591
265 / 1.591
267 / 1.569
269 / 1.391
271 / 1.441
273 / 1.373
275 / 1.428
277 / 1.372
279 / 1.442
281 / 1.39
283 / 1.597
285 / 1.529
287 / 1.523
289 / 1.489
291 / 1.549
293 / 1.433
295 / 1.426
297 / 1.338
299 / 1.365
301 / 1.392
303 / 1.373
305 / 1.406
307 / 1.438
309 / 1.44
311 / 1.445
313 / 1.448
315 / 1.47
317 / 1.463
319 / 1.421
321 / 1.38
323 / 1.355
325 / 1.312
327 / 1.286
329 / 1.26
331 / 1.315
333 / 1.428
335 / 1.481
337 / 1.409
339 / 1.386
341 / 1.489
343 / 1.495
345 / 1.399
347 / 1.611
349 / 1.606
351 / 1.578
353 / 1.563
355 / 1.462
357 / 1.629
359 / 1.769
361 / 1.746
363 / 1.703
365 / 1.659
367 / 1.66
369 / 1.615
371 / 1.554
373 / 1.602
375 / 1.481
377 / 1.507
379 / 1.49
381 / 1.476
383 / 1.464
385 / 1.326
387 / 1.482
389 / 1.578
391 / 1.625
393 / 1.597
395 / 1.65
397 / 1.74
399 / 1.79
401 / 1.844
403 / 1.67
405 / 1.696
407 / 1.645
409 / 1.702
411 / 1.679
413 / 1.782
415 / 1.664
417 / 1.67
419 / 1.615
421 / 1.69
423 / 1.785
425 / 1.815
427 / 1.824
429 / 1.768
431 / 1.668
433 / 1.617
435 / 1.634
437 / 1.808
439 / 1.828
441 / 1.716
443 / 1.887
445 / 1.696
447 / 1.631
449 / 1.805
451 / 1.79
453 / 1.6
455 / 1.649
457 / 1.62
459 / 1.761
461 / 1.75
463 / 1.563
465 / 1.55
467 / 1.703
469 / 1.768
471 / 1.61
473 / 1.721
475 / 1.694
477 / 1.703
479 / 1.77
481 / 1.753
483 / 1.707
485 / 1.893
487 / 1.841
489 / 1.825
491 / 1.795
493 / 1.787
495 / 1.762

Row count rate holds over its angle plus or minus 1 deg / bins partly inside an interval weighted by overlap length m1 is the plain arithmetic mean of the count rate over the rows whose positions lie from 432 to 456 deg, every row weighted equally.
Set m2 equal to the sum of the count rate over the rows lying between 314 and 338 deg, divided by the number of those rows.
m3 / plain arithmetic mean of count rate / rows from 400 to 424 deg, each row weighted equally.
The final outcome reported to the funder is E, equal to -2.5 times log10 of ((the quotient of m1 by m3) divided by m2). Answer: 0.34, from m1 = 1.72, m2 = 1.38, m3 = 1.70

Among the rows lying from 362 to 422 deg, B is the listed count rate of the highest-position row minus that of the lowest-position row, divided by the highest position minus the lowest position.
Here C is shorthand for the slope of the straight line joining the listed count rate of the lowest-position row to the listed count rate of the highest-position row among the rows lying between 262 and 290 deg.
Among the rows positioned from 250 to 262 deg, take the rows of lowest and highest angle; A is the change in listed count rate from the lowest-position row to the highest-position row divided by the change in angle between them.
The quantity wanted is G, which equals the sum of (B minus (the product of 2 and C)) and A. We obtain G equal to 0.006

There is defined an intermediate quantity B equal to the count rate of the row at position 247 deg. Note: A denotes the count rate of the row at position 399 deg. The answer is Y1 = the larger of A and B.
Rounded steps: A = 1.79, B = 1.649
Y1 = 1.79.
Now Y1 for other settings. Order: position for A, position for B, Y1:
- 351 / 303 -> 1.58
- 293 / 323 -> 1.43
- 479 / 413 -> 1.78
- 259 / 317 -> 1.57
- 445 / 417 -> 1.70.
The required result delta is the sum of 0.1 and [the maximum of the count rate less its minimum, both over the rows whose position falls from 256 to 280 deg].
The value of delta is 0.43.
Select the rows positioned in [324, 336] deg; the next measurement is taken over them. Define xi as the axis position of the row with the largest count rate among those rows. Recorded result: 335 deg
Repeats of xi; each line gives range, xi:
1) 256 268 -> 257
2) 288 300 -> 291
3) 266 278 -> 267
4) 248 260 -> 249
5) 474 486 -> 485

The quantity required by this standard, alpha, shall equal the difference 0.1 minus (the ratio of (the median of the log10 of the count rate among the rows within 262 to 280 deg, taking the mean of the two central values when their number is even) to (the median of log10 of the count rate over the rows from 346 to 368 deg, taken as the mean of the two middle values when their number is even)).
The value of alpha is -0.6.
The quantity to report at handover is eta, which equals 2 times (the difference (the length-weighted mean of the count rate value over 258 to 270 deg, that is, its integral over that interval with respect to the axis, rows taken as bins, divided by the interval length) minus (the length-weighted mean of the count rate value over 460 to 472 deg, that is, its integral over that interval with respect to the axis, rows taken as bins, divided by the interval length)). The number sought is -0.21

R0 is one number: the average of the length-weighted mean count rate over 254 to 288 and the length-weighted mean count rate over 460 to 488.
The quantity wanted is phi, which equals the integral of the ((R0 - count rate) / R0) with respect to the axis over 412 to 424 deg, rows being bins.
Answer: -1 deg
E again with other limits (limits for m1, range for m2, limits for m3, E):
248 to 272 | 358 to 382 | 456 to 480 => 0.57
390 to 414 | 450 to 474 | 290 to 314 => 0.36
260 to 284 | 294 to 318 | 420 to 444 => 0.56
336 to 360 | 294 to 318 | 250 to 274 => 0.40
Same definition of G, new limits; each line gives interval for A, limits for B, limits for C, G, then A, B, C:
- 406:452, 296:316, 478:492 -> 0.006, 0.003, 0.007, 0.002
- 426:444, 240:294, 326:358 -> -0.031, 0.004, -0.012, 0.011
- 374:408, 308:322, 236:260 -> 0.042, 0.005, -0.005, -0.021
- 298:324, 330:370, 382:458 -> 0.003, 0.000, 0.008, 0.002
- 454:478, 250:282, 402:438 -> -0.014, 0.002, -0.008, 0.004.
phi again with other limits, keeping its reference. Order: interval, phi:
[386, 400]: 0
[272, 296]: 2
